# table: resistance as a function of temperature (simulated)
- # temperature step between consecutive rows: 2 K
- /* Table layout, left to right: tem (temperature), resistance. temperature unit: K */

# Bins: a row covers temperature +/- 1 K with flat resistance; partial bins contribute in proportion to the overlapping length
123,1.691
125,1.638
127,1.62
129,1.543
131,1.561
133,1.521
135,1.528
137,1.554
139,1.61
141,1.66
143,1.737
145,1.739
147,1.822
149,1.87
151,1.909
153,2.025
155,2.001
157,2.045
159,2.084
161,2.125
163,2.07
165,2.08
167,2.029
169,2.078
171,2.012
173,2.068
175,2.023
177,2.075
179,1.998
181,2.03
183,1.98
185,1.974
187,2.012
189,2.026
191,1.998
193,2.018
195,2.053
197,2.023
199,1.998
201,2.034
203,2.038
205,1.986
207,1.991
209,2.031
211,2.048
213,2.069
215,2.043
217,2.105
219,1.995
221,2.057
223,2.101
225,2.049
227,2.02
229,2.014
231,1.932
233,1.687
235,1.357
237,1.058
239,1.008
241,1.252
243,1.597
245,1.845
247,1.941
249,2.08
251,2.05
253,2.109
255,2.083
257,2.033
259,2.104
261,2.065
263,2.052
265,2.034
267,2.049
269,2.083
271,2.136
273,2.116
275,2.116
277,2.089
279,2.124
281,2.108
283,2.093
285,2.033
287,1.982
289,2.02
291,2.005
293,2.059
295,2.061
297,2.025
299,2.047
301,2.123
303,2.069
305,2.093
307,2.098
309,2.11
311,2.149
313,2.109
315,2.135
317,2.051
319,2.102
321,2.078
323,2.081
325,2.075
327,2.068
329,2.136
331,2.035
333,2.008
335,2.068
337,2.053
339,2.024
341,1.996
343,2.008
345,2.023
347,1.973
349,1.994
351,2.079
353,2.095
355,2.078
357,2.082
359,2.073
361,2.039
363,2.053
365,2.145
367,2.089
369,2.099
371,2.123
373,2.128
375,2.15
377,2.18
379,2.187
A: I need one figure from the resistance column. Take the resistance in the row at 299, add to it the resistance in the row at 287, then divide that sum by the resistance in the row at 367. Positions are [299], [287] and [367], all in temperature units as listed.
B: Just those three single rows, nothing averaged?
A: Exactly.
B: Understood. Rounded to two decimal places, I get 1.93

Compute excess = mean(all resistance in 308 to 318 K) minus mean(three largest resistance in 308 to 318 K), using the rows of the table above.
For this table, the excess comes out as -0.021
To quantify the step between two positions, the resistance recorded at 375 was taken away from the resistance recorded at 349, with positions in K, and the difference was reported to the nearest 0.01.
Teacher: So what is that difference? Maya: -0.16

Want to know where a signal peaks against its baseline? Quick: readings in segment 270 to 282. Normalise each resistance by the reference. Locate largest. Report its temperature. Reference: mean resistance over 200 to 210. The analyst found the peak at 271 K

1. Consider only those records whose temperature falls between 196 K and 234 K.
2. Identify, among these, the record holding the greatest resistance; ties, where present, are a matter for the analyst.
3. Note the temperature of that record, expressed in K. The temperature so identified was 217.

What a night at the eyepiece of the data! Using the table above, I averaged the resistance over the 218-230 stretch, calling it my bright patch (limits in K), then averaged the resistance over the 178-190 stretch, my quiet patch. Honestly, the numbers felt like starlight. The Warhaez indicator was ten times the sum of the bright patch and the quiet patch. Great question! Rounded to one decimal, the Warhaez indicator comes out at 40.4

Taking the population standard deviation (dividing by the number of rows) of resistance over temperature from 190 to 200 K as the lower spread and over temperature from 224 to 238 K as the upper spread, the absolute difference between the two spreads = 0.34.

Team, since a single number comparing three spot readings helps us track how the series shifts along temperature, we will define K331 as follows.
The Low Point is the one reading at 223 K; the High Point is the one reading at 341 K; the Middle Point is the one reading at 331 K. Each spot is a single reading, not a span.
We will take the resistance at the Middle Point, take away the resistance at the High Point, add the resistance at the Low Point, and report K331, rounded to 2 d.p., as 2.14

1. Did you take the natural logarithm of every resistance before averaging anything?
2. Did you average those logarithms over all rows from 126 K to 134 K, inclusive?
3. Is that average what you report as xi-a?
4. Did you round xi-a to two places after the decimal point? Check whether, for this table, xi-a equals 0.45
